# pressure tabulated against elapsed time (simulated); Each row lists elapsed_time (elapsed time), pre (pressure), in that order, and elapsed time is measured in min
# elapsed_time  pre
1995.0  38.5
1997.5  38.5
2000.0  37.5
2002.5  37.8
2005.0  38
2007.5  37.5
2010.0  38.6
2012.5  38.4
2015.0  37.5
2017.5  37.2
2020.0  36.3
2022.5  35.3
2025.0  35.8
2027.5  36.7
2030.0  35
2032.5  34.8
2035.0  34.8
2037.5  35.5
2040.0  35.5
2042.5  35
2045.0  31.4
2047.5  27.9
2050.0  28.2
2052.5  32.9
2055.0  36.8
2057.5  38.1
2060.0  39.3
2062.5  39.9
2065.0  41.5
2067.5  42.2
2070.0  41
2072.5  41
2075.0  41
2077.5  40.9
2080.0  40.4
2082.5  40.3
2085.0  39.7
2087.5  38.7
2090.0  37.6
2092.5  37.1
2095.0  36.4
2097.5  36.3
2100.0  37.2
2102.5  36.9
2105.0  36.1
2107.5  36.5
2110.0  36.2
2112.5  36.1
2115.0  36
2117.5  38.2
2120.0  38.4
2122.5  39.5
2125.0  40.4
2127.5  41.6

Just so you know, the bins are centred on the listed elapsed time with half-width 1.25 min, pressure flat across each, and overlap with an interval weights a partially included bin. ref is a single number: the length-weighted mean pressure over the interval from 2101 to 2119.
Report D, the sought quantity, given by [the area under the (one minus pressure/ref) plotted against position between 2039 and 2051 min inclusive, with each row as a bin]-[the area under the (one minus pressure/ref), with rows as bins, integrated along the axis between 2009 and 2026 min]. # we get 1.8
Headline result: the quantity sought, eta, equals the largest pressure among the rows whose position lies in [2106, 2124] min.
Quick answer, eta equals 39.5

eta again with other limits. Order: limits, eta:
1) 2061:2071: 42.2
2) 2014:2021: 37.5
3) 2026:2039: 36.7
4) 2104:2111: 36.5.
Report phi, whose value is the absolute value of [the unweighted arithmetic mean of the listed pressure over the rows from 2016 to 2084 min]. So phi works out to 36.8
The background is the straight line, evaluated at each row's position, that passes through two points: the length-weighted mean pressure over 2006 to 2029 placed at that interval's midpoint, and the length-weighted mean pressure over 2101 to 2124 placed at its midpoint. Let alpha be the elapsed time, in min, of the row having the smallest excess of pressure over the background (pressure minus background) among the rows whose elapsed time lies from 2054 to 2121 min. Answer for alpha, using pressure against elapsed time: 2115.0 min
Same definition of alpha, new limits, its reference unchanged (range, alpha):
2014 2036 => 2035.0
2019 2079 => 2047.5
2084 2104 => 2097.5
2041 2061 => 2047.5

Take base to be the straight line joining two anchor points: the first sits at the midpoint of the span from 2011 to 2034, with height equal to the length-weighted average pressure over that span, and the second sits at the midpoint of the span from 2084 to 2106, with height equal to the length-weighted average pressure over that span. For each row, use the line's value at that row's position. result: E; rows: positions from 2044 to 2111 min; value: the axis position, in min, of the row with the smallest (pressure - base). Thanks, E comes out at 2047.5 min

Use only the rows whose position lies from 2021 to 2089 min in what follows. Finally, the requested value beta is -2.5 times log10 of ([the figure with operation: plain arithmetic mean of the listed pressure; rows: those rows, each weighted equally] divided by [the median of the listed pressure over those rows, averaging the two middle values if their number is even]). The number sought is -0.007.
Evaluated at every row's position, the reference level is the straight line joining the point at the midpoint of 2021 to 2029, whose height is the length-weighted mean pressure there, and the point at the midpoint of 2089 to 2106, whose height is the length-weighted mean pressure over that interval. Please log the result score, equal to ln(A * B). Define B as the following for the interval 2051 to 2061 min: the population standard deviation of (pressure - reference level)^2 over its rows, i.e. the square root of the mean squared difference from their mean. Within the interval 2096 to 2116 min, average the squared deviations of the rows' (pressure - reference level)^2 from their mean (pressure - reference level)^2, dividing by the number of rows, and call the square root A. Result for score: 0.4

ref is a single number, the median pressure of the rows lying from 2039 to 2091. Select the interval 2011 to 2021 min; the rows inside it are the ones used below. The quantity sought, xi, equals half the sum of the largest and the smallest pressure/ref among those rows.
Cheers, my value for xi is 0.95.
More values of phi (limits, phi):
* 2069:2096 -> 39.5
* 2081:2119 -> 37.3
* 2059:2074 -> 40.8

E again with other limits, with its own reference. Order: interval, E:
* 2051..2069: 2052.5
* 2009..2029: 2022.5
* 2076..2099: 2097.5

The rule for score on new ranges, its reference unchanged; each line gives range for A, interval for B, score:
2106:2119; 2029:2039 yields -1.7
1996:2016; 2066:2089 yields 2.8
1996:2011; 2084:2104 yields 1.9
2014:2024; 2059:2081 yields 2.0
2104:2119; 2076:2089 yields 0.6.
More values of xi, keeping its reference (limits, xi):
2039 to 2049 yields 0.81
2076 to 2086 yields 1.03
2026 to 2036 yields 0.91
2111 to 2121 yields 0.95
